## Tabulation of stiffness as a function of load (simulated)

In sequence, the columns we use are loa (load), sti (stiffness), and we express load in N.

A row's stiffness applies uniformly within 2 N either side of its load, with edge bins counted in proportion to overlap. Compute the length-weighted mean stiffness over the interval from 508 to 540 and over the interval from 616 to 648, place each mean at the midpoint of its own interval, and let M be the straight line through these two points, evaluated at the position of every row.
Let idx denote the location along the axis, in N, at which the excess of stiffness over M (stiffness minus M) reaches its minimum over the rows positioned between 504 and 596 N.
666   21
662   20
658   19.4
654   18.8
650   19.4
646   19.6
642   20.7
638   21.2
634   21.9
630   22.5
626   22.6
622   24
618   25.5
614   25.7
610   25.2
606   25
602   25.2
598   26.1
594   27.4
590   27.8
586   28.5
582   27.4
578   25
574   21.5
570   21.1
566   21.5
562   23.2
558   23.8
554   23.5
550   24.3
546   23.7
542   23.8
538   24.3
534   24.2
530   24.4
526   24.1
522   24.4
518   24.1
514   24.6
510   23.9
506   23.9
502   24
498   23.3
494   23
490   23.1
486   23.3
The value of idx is 570 N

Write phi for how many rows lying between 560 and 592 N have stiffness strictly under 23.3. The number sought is 4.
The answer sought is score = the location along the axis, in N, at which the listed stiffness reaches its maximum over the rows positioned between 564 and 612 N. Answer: 586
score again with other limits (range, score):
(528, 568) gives 530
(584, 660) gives 586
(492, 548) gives 514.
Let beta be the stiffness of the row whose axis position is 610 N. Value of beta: 25.2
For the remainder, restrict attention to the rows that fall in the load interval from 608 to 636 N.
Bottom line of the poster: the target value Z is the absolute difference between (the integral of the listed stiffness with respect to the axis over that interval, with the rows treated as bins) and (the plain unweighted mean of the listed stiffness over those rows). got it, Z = 646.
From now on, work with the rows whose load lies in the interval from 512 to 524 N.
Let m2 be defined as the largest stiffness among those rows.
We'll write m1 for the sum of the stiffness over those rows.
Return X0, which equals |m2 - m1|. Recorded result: 48.5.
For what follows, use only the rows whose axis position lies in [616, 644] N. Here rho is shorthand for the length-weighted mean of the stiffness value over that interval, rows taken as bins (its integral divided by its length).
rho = 23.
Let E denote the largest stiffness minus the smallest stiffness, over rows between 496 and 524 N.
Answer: 1.3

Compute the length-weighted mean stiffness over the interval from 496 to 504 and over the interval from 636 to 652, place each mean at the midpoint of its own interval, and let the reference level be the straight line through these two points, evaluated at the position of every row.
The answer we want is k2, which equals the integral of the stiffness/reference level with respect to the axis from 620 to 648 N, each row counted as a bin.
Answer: 29.8 N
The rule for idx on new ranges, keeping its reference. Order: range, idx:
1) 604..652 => 650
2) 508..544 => 510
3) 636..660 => 654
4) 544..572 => 570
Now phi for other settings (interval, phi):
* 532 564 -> 1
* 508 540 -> 0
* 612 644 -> 5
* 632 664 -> 8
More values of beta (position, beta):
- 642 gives 20.7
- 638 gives 21.2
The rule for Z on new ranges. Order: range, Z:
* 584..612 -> 714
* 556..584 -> 631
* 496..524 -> 649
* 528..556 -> 649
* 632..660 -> 544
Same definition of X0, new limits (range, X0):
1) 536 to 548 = 47.5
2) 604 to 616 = 50.2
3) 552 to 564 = 46.7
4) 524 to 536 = 48.3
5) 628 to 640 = 43.1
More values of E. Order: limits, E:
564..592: 7.4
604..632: 3.2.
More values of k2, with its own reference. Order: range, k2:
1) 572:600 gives 34.0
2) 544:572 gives 28.9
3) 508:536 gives 29.4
